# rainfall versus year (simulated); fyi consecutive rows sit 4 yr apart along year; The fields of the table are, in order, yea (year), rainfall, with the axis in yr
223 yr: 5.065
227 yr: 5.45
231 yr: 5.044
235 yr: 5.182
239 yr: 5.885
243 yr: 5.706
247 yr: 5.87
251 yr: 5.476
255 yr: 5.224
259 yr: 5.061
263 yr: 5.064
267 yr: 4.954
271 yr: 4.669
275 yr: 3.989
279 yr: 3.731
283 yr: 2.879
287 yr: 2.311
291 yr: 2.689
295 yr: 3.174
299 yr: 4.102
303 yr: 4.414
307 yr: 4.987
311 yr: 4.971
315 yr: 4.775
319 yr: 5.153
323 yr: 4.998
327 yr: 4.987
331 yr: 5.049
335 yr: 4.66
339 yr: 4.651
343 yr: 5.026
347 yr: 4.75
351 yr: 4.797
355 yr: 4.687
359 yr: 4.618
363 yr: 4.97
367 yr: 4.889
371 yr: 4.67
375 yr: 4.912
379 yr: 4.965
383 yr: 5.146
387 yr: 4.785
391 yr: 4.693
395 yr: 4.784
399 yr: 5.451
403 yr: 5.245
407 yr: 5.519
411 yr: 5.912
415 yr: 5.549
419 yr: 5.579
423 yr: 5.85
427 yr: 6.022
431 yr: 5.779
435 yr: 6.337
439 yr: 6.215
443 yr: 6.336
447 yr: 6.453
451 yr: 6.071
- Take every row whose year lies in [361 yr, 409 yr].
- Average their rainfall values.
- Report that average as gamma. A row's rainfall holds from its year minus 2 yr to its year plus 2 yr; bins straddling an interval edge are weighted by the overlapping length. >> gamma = 5.00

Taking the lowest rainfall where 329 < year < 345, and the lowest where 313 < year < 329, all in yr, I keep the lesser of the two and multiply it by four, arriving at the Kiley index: 18.6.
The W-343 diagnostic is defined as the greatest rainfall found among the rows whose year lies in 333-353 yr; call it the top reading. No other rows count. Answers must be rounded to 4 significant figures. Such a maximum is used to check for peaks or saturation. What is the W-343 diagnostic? 5.026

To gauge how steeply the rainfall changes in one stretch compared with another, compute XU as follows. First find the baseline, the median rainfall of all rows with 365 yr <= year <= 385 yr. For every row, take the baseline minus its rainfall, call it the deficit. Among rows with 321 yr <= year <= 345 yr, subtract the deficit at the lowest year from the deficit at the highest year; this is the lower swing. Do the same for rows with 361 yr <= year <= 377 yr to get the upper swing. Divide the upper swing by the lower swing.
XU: -2.1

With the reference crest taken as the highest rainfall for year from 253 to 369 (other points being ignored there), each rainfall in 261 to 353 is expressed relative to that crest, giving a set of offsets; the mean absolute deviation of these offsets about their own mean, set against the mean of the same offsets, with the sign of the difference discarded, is 1.5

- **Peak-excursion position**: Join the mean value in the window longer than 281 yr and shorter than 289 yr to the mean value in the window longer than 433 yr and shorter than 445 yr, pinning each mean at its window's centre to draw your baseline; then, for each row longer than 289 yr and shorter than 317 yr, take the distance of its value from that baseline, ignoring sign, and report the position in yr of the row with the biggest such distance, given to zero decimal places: 307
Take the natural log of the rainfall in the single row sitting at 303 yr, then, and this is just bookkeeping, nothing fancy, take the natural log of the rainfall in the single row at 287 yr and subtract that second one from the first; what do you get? 0.6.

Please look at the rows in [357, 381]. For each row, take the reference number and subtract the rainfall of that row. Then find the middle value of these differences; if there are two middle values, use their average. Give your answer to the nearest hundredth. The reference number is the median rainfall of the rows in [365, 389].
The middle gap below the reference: 0.00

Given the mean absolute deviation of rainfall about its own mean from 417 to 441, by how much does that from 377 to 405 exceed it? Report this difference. 0.0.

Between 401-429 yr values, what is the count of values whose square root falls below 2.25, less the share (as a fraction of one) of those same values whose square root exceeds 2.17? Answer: -1.0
